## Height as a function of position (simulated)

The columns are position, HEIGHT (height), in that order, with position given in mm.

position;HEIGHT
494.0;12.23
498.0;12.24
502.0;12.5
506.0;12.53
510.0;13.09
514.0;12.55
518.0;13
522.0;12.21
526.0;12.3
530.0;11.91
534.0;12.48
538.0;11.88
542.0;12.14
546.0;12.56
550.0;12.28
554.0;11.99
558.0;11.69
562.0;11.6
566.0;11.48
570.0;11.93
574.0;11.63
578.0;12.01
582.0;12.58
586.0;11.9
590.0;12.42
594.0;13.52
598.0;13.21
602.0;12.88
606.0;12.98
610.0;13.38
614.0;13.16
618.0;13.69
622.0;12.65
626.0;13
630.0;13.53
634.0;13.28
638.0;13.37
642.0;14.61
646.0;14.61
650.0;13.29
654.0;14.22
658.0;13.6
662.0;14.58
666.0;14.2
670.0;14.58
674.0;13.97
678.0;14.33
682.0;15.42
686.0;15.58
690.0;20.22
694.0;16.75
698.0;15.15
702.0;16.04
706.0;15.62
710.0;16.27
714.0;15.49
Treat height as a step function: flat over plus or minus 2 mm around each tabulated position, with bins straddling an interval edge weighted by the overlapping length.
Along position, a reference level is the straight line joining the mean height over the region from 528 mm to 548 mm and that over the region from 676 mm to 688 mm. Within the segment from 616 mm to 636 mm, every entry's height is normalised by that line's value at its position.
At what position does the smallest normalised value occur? 622.0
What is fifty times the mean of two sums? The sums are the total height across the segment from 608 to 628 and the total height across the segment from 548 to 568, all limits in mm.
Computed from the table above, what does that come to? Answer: 3123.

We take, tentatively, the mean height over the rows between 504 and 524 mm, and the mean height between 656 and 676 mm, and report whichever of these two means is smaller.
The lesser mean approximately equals 12.7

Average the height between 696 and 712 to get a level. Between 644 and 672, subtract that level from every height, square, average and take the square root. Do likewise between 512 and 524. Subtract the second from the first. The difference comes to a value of -1.51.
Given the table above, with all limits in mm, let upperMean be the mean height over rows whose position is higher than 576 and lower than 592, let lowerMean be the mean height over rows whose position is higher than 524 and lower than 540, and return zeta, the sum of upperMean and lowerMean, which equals 24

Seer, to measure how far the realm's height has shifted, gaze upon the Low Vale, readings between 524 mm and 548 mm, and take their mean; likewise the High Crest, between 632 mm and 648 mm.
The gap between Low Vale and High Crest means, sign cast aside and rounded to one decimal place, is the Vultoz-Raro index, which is 1.8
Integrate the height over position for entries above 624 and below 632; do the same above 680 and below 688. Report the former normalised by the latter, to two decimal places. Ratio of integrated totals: 0.86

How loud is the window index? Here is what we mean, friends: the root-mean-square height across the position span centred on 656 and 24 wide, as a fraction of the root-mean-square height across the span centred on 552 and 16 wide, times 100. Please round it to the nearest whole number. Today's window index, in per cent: 116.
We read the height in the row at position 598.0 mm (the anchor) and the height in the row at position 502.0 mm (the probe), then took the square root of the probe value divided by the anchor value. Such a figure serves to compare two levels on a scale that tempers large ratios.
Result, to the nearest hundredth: 0.97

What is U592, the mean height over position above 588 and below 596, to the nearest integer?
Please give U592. 13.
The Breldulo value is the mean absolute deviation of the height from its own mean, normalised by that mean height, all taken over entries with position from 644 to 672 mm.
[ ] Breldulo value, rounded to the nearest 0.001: 0.029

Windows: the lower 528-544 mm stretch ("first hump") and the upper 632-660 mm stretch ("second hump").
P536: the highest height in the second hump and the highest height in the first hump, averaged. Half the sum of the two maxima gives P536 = 13.5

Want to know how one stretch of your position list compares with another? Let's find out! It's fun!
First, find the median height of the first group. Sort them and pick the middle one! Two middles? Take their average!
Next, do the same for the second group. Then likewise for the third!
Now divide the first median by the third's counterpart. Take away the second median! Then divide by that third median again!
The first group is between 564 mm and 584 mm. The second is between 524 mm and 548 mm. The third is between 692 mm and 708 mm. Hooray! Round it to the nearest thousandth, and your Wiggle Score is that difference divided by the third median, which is -0.724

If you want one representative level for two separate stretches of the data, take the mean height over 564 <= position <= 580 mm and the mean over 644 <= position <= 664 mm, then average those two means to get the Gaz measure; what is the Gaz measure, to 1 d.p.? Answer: 12.9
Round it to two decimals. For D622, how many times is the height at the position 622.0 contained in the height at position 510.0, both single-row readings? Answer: 1.03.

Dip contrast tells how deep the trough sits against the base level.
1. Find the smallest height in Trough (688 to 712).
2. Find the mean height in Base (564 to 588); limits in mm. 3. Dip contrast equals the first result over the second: 1.27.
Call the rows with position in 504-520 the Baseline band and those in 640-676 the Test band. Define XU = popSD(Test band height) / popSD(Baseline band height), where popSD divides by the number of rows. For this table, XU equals 1.8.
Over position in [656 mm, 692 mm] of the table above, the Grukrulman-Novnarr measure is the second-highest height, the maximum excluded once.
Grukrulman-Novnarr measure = 15.58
